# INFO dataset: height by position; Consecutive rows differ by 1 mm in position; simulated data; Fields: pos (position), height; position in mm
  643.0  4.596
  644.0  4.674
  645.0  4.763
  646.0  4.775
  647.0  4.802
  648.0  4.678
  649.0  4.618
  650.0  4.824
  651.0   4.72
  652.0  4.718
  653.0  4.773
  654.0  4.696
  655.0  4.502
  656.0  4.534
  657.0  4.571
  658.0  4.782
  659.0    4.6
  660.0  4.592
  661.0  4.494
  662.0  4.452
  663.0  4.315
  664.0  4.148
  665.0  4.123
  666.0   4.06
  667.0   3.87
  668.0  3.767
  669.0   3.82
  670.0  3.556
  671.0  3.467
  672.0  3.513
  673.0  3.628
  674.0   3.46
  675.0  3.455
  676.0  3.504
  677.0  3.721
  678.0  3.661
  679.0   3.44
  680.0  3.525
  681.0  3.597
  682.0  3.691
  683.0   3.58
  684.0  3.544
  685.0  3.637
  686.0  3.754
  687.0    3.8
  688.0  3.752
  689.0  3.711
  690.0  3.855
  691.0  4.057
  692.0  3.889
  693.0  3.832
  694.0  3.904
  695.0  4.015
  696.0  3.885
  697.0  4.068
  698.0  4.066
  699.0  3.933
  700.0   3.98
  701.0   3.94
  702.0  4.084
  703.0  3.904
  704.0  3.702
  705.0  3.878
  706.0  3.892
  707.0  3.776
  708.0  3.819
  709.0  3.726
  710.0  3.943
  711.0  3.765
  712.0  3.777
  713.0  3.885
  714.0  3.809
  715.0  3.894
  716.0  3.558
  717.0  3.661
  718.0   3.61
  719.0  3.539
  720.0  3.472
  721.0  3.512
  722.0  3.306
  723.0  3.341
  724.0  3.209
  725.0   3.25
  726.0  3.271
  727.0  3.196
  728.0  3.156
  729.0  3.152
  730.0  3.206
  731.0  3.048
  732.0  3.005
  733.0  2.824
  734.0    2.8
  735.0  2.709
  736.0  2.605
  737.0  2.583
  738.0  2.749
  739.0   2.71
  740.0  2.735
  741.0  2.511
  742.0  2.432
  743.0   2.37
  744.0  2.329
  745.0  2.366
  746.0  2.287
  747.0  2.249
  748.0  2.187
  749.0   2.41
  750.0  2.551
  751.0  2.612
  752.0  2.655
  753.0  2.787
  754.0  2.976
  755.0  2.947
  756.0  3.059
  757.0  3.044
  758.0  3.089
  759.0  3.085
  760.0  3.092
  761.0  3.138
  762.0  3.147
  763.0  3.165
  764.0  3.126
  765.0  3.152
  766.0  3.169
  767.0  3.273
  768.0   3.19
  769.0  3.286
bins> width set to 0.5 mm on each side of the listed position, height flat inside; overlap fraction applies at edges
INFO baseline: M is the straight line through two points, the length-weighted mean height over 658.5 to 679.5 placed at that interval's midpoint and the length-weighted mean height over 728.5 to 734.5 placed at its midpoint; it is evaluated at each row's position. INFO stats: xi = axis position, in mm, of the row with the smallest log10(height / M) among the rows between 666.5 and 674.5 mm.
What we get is 671.0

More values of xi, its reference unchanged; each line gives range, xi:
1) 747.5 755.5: 748.0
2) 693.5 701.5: 694.0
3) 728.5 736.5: 736.0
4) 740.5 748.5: 748.0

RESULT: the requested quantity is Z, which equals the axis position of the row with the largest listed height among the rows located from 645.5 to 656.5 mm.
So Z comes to 650.0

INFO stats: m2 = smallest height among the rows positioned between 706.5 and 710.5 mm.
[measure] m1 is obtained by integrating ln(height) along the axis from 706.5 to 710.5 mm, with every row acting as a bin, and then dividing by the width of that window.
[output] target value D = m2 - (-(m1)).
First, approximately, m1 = 1.34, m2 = 3.726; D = 5.06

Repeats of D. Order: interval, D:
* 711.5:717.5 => 4.88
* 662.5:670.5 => 4.93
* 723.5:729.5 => 4.32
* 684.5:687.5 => 4.95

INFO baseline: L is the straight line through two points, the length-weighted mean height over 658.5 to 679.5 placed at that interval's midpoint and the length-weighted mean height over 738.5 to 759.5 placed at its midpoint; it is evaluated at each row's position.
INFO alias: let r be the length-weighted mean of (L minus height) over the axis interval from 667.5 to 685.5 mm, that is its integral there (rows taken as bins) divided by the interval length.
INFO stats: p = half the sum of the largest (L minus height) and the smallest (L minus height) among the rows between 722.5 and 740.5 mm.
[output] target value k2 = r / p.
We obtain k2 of -7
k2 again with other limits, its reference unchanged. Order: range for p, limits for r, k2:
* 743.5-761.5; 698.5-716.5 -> 5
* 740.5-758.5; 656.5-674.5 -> 2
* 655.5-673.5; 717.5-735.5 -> 1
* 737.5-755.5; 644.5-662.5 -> -21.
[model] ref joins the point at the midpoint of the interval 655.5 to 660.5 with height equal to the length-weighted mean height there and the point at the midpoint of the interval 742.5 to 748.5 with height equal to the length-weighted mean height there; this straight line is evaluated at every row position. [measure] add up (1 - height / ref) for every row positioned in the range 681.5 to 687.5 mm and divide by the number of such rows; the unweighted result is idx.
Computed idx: 0.06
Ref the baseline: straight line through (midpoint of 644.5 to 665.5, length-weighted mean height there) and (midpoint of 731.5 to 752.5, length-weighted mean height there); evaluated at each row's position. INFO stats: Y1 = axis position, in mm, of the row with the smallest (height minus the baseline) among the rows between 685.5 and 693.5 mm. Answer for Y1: 686.0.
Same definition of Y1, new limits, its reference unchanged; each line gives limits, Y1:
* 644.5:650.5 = 649.0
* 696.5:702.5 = 699.0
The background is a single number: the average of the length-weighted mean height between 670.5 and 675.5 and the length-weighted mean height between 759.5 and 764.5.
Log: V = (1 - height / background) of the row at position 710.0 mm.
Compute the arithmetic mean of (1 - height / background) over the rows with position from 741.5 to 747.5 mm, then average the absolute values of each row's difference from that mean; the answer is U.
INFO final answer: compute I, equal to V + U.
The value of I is -0.17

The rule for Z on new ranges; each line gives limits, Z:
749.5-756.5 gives 756.0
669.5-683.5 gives 677.0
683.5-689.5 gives 687.0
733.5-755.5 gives 754.0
